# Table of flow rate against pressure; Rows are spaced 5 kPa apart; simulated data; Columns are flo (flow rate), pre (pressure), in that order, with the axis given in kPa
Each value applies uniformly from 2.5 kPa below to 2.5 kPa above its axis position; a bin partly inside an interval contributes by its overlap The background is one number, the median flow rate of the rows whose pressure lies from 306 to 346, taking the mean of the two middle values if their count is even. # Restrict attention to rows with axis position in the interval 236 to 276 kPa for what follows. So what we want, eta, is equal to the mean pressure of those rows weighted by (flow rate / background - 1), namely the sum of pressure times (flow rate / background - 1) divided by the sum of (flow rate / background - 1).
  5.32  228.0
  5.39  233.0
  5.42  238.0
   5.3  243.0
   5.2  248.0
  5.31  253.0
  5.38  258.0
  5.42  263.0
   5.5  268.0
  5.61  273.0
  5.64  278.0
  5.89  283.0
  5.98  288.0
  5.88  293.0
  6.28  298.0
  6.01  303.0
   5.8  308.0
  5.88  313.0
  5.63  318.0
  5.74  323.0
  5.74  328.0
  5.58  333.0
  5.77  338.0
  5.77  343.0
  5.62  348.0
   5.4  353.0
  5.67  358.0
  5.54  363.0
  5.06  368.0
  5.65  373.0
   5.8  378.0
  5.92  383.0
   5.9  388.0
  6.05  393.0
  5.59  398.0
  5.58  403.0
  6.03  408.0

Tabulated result 252.9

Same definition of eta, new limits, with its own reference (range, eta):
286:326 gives 296.1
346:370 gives 361.3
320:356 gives 346.0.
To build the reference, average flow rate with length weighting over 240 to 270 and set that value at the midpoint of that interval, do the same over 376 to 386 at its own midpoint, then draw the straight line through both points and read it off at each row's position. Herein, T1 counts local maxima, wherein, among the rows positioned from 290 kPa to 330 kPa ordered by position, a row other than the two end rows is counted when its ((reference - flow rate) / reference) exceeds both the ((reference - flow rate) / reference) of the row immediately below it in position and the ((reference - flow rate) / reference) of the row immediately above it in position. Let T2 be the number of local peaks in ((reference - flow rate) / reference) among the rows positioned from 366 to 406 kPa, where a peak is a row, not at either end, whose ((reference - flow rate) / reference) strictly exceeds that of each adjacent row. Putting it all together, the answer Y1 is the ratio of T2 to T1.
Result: 0.50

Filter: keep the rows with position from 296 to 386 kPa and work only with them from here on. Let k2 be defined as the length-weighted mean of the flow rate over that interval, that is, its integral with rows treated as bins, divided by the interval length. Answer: 5.71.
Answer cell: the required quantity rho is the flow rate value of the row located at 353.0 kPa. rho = 5.4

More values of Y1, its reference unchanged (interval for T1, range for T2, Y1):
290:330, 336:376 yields 1.00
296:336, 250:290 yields 0.00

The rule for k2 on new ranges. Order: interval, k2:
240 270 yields 5.35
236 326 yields 5.66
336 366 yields 5.62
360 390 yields 5.64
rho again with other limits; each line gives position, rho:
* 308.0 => 5.8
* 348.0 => 5.62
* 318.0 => 5.63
